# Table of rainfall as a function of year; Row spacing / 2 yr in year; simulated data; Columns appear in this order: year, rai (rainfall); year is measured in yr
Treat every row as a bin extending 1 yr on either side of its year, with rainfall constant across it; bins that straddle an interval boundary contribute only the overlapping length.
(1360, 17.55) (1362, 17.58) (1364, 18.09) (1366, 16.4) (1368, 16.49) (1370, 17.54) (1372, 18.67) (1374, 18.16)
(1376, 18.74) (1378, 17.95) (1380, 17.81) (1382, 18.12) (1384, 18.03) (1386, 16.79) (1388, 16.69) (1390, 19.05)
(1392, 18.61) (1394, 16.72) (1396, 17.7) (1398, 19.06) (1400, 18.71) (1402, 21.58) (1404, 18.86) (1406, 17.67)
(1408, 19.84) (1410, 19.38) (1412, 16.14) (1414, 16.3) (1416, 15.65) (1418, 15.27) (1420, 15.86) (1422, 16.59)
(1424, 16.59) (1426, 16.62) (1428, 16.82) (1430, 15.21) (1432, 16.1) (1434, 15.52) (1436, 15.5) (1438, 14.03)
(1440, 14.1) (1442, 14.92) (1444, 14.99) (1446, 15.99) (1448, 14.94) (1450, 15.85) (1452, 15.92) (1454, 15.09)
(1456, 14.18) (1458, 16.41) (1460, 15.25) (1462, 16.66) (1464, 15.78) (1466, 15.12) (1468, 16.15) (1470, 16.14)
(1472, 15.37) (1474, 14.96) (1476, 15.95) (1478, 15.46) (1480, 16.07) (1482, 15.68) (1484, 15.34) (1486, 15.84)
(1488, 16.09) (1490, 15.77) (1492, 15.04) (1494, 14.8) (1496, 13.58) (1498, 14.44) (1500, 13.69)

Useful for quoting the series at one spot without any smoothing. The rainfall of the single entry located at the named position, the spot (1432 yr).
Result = 16.1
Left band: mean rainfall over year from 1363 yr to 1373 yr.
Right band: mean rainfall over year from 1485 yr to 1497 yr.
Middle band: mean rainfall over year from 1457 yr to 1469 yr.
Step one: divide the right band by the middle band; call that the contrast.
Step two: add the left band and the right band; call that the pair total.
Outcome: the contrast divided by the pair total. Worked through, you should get 0.0293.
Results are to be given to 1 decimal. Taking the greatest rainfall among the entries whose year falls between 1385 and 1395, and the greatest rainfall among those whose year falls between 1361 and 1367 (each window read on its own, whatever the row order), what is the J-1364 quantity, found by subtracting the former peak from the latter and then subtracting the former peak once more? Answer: -20.0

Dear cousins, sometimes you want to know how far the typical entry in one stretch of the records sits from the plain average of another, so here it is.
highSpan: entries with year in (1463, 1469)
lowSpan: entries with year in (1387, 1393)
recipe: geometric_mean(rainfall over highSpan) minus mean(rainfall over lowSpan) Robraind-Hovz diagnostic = -2.4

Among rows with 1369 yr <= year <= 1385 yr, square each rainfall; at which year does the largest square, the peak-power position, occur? 1376 yr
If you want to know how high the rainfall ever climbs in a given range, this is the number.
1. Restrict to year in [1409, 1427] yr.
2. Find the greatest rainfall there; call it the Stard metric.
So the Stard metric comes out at 19.38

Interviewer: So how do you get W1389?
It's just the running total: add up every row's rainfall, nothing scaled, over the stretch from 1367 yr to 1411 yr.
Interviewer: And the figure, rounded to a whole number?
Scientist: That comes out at 402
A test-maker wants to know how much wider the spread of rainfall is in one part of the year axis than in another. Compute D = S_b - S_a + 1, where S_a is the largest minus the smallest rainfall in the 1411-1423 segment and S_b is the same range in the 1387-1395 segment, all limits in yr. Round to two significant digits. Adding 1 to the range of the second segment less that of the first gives 2.0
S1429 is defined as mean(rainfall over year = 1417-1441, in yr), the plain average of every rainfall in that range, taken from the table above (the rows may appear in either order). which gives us 15.7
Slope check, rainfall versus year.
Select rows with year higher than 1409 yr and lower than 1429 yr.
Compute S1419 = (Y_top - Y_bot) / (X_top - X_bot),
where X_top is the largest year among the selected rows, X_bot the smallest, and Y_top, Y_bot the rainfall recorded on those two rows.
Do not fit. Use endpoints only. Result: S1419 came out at -0.14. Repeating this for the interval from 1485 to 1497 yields -0.23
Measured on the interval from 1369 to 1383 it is 0.05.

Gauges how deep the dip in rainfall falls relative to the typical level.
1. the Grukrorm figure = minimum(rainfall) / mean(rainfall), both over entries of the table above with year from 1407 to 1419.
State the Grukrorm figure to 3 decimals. 0.893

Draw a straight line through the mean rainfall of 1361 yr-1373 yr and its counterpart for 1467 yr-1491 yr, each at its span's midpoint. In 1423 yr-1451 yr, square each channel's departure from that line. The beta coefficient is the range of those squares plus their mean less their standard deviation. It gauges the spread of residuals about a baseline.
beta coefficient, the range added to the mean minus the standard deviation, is 5.1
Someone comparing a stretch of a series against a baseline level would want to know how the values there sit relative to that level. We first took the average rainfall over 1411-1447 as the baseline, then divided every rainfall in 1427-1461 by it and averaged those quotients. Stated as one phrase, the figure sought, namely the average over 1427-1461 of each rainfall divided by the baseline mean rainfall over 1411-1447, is 0.98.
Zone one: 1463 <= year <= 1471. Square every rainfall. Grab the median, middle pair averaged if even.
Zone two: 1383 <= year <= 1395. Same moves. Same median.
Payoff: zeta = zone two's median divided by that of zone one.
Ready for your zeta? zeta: 1.2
